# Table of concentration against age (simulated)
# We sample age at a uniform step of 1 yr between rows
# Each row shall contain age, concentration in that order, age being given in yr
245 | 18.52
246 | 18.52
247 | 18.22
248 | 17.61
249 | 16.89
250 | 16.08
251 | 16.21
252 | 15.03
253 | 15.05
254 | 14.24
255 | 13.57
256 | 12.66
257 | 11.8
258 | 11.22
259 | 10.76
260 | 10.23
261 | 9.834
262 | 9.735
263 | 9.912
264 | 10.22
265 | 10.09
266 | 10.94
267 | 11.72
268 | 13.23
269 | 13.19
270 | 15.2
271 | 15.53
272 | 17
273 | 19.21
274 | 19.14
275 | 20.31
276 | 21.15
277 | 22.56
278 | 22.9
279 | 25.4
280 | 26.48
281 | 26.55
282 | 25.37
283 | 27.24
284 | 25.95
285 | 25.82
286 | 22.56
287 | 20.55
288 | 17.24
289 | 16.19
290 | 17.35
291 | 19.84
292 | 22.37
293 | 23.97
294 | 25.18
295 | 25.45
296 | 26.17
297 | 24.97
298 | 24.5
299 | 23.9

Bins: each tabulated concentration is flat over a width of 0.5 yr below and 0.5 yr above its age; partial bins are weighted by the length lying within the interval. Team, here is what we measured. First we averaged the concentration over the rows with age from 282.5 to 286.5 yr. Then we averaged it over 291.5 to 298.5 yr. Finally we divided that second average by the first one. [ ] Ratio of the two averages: 1.0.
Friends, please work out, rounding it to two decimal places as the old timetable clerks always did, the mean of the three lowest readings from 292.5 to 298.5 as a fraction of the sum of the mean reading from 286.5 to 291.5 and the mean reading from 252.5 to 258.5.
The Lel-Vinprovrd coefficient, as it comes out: 0.78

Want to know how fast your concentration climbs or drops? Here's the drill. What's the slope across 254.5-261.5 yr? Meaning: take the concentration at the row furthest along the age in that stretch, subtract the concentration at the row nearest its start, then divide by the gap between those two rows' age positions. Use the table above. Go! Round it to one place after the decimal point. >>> -0.6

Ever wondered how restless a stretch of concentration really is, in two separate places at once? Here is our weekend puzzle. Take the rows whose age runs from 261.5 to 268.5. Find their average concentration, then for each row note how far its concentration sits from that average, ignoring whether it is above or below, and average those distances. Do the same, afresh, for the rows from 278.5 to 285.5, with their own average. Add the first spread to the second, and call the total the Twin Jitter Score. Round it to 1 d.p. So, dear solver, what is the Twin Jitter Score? 1.5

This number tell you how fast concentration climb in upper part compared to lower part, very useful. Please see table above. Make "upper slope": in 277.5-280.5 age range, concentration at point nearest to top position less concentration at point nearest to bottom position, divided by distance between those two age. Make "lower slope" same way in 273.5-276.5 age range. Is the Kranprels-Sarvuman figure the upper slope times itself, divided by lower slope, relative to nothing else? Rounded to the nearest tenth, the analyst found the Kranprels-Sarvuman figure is 3.2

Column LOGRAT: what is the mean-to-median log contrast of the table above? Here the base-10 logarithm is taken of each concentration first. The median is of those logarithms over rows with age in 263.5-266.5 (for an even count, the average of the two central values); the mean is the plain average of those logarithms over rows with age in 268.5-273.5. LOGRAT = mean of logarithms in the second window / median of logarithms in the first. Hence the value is 1.19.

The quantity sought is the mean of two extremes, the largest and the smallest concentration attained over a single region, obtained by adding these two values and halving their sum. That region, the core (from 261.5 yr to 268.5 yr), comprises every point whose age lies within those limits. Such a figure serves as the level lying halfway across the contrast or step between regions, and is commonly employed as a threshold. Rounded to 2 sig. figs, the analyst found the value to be 11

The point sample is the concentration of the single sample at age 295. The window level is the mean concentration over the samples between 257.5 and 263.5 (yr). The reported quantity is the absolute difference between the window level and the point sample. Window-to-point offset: 15.2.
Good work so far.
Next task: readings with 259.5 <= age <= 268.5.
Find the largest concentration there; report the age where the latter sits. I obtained 268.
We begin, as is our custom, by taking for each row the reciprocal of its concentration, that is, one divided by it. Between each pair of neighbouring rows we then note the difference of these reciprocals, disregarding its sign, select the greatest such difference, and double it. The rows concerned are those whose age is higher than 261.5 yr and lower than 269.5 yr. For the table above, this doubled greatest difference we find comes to 0.0195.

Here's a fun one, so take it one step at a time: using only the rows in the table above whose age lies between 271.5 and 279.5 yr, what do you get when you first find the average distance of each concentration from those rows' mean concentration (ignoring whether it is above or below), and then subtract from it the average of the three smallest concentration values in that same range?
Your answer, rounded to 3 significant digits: -16.4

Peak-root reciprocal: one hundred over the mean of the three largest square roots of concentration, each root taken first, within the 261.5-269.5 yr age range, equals 28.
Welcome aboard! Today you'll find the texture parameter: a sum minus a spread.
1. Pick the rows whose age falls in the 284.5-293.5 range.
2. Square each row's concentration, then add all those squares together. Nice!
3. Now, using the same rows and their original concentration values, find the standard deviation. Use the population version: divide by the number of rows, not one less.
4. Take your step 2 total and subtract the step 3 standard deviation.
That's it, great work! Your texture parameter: 3924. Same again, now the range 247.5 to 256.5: 2115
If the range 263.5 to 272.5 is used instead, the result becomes 1571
